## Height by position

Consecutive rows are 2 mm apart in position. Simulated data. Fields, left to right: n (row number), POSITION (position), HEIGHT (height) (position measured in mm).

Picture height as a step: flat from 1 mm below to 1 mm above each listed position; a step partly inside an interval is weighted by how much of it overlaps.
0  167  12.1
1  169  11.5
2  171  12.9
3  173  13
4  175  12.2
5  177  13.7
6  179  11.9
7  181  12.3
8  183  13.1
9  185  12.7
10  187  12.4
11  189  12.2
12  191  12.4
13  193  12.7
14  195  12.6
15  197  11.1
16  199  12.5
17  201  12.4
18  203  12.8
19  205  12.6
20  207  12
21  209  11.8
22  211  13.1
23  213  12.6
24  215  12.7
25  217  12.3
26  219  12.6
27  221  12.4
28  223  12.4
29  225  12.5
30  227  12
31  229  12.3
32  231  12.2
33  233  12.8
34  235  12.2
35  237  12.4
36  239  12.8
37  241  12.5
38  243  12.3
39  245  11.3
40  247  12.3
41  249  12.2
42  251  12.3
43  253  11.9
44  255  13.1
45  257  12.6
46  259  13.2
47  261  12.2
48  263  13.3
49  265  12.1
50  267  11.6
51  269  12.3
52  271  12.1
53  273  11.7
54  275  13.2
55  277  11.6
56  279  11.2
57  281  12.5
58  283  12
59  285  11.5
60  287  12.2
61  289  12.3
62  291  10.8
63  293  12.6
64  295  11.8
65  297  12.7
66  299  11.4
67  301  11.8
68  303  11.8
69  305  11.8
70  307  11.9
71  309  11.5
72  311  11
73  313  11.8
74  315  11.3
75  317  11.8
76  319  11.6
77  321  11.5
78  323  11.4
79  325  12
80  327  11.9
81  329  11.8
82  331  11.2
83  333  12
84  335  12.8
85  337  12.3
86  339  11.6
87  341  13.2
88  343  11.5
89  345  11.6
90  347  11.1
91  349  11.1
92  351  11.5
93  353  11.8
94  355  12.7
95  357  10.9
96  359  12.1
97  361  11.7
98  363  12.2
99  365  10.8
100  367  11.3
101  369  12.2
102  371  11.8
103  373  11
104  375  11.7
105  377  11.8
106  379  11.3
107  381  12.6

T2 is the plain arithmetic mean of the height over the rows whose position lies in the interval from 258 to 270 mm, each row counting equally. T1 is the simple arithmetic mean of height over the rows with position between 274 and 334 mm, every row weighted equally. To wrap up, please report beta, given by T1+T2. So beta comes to 24.2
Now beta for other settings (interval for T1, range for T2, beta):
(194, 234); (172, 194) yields 25.0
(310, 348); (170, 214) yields 24.3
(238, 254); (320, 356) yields 24.0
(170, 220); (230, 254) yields 24.8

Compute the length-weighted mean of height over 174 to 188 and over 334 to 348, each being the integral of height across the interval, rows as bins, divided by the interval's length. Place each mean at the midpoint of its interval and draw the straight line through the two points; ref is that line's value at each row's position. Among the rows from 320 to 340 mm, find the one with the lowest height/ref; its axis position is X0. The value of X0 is 331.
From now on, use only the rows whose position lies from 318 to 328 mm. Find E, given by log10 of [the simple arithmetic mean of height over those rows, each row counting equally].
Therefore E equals 1.07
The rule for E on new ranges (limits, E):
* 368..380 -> 1.07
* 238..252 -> 1.09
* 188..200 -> 1.09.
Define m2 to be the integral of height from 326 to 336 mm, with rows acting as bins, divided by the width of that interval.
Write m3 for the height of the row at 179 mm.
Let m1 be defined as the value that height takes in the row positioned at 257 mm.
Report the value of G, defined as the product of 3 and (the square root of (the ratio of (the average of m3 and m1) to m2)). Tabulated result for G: 3.04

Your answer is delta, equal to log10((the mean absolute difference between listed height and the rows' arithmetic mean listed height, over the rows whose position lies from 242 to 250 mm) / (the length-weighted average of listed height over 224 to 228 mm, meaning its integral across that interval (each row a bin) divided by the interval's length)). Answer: -1.53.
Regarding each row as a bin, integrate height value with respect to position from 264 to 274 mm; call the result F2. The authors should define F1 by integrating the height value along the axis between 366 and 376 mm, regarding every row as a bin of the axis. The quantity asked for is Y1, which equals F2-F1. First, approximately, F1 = 116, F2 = 120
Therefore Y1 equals 3.6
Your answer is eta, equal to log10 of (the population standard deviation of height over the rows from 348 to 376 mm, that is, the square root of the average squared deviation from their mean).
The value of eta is -0.27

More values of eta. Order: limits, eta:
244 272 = -0.26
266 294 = -0.22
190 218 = -0.32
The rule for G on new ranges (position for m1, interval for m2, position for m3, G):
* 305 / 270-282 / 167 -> 2.99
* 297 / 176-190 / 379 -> 2.93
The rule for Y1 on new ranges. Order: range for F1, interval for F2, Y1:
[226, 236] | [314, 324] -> -7.8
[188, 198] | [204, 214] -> 2.2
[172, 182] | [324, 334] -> -8.4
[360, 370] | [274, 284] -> 4.6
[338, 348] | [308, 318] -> -3.2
